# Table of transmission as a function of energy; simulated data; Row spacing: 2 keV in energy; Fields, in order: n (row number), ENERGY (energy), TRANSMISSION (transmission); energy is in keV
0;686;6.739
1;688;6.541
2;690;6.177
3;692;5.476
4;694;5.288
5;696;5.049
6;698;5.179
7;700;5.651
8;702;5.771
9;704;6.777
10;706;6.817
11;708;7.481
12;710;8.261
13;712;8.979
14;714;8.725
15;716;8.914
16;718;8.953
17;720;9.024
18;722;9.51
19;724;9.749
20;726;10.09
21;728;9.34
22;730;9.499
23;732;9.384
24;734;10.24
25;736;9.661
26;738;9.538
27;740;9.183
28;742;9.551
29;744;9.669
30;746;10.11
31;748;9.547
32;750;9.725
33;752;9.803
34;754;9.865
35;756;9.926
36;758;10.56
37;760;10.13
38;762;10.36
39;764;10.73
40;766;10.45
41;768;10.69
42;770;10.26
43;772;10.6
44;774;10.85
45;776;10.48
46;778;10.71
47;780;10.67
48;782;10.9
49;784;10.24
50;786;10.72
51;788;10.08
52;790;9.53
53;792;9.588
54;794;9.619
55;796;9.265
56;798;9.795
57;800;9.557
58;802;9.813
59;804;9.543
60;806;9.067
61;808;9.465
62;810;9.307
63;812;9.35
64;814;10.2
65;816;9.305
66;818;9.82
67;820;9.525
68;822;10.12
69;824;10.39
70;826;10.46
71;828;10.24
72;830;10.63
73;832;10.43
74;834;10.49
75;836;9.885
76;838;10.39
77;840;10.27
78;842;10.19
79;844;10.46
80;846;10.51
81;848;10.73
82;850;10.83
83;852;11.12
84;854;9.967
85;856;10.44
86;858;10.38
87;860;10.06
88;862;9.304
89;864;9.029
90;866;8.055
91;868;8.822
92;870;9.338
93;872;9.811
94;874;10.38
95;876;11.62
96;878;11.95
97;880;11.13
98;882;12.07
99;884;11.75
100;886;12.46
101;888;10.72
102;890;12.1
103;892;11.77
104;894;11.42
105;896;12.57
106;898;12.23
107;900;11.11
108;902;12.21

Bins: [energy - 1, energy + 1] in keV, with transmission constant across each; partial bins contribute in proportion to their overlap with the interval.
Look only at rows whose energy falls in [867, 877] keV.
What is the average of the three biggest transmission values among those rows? 10.6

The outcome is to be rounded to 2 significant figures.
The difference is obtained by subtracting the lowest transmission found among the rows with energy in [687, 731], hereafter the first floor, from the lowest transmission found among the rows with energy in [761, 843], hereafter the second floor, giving 4.0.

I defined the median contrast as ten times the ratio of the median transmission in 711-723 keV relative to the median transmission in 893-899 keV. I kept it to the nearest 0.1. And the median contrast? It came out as 7.3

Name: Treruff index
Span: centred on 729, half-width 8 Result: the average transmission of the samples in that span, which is 9.7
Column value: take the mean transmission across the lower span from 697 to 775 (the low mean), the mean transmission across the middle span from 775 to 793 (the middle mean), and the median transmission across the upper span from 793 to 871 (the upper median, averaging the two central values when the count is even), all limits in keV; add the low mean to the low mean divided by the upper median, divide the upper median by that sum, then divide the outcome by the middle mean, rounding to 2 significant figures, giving 0.095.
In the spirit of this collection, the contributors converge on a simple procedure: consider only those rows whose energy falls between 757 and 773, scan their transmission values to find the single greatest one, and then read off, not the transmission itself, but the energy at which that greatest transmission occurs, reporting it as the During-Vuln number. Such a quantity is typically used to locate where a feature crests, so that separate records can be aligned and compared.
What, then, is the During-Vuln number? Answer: 764 keV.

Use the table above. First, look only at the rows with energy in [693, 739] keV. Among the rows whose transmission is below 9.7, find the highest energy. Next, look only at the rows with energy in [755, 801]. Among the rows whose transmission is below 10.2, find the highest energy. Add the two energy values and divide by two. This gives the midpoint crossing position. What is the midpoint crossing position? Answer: 769 keV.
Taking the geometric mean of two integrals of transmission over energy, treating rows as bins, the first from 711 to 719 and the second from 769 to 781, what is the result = 95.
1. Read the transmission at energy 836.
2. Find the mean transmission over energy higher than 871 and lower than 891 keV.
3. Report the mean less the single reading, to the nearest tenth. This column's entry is 1.5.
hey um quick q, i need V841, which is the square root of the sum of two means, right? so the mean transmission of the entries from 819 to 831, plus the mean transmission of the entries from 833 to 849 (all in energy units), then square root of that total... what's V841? 4.54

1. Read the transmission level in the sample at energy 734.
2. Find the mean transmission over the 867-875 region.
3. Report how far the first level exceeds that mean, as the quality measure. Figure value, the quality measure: 1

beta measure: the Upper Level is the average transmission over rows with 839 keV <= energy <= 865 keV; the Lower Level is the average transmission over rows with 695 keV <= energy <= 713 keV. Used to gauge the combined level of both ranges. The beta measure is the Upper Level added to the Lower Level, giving 16.9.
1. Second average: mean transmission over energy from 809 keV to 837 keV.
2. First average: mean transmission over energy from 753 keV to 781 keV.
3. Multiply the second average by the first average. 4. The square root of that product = 10.2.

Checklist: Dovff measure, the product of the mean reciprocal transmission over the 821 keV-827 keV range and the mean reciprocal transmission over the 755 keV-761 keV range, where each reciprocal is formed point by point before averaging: 0.0095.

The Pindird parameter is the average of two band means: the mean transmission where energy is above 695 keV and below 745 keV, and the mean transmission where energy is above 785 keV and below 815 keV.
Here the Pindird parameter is 9.0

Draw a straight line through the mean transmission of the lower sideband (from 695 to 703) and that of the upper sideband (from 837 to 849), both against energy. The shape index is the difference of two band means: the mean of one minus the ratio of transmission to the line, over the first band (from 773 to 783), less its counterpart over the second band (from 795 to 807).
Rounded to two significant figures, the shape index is -0.25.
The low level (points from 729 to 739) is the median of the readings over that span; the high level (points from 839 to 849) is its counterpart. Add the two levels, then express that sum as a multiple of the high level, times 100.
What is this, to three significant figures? 191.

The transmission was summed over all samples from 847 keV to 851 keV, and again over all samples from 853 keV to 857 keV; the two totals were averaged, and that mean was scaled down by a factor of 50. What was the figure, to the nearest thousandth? 0.420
